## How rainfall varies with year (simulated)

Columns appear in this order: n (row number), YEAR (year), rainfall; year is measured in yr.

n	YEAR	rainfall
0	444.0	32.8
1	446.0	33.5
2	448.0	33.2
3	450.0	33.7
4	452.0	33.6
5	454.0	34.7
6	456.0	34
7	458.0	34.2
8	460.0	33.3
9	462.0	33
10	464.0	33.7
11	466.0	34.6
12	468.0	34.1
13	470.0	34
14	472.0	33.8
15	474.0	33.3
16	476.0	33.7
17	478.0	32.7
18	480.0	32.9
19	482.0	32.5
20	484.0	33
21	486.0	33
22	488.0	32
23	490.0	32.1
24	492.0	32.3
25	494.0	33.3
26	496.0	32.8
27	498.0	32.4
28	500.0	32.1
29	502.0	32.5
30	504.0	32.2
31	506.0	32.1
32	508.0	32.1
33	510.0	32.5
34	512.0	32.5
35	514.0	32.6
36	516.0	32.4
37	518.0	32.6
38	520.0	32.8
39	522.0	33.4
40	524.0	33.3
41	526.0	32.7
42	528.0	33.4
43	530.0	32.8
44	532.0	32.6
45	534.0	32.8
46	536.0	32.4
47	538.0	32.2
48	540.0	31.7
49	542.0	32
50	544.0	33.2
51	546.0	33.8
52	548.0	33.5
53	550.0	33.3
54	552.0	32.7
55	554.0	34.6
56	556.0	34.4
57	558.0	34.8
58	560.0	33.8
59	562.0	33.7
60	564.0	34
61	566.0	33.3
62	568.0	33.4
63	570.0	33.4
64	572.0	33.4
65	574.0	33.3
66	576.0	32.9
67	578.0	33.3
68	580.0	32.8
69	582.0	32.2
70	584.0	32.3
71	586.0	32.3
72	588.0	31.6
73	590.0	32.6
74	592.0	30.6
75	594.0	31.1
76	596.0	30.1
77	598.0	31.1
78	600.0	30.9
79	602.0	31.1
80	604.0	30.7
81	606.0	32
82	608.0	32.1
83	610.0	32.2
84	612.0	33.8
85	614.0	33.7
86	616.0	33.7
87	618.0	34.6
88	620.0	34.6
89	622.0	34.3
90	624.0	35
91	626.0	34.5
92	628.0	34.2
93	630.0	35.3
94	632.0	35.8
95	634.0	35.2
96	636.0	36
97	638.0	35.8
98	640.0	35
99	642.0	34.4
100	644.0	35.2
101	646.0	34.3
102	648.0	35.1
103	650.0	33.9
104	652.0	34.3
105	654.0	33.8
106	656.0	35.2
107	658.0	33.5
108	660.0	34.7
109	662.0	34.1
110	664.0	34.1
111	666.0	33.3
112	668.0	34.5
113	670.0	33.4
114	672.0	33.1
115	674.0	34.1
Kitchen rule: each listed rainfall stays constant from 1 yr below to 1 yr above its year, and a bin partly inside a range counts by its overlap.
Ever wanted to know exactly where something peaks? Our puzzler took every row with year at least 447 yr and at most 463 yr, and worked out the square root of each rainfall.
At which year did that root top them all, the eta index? 454.0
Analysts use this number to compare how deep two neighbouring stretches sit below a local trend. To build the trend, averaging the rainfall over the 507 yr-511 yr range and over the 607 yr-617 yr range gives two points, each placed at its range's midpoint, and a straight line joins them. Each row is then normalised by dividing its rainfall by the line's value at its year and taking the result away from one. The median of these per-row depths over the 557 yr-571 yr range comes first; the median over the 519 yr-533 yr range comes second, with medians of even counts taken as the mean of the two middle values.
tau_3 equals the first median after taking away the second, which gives -0.017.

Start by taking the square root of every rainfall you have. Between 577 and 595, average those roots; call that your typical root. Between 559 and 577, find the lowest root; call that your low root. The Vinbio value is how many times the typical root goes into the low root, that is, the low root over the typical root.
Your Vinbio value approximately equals 1.01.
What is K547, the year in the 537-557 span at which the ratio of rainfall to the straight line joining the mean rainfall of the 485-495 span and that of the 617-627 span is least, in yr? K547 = 540.0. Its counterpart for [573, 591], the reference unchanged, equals 588.0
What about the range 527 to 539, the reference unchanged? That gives 538.0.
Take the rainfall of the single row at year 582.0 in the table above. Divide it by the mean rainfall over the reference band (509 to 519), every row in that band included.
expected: 0.99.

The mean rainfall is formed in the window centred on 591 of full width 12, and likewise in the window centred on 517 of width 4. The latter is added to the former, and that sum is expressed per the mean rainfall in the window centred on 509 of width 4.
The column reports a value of 1.98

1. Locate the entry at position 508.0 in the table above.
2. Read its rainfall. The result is 32.1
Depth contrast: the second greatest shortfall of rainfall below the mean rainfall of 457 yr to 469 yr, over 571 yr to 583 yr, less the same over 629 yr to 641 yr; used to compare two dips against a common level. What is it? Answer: 2.4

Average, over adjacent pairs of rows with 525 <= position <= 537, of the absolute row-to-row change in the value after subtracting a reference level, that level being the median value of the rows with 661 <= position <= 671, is 0.42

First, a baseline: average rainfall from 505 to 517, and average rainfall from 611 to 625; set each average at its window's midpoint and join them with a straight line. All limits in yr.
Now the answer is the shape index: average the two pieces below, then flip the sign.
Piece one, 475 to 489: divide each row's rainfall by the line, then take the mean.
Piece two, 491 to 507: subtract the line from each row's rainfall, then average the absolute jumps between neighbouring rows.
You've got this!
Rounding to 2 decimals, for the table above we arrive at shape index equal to -0.74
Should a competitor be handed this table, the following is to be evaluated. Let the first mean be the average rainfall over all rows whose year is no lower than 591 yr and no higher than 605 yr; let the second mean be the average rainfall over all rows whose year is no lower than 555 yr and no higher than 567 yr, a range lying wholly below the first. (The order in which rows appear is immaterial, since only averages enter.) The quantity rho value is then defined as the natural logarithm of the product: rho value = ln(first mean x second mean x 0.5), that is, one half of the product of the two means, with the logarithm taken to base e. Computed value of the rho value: 6.26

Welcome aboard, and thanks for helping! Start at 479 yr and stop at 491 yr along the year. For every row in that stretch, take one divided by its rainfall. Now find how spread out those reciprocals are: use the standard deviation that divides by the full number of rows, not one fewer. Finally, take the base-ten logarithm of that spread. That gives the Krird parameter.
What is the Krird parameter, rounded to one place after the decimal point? -3.4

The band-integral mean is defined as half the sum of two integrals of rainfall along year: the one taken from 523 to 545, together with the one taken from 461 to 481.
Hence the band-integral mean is 695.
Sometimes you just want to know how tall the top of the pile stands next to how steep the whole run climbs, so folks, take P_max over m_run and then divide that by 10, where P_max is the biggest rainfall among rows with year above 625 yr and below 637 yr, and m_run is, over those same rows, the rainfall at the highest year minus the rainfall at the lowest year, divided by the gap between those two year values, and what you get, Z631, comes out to 24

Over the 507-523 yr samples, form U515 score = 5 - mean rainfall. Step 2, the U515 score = -27.6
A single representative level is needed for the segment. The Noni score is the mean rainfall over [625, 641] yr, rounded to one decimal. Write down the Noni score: 35.2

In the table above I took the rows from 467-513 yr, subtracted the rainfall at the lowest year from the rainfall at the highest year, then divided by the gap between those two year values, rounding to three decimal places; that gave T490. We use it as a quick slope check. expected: -0.036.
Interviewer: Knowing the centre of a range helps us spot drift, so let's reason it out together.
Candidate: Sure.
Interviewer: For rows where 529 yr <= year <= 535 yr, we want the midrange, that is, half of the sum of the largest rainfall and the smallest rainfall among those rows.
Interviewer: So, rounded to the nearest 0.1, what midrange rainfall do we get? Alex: 32.7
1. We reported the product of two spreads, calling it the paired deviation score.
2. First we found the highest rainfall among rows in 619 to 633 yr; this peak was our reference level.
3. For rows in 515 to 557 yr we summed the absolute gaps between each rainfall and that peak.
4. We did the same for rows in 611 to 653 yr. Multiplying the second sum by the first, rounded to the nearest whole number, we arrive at 1391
